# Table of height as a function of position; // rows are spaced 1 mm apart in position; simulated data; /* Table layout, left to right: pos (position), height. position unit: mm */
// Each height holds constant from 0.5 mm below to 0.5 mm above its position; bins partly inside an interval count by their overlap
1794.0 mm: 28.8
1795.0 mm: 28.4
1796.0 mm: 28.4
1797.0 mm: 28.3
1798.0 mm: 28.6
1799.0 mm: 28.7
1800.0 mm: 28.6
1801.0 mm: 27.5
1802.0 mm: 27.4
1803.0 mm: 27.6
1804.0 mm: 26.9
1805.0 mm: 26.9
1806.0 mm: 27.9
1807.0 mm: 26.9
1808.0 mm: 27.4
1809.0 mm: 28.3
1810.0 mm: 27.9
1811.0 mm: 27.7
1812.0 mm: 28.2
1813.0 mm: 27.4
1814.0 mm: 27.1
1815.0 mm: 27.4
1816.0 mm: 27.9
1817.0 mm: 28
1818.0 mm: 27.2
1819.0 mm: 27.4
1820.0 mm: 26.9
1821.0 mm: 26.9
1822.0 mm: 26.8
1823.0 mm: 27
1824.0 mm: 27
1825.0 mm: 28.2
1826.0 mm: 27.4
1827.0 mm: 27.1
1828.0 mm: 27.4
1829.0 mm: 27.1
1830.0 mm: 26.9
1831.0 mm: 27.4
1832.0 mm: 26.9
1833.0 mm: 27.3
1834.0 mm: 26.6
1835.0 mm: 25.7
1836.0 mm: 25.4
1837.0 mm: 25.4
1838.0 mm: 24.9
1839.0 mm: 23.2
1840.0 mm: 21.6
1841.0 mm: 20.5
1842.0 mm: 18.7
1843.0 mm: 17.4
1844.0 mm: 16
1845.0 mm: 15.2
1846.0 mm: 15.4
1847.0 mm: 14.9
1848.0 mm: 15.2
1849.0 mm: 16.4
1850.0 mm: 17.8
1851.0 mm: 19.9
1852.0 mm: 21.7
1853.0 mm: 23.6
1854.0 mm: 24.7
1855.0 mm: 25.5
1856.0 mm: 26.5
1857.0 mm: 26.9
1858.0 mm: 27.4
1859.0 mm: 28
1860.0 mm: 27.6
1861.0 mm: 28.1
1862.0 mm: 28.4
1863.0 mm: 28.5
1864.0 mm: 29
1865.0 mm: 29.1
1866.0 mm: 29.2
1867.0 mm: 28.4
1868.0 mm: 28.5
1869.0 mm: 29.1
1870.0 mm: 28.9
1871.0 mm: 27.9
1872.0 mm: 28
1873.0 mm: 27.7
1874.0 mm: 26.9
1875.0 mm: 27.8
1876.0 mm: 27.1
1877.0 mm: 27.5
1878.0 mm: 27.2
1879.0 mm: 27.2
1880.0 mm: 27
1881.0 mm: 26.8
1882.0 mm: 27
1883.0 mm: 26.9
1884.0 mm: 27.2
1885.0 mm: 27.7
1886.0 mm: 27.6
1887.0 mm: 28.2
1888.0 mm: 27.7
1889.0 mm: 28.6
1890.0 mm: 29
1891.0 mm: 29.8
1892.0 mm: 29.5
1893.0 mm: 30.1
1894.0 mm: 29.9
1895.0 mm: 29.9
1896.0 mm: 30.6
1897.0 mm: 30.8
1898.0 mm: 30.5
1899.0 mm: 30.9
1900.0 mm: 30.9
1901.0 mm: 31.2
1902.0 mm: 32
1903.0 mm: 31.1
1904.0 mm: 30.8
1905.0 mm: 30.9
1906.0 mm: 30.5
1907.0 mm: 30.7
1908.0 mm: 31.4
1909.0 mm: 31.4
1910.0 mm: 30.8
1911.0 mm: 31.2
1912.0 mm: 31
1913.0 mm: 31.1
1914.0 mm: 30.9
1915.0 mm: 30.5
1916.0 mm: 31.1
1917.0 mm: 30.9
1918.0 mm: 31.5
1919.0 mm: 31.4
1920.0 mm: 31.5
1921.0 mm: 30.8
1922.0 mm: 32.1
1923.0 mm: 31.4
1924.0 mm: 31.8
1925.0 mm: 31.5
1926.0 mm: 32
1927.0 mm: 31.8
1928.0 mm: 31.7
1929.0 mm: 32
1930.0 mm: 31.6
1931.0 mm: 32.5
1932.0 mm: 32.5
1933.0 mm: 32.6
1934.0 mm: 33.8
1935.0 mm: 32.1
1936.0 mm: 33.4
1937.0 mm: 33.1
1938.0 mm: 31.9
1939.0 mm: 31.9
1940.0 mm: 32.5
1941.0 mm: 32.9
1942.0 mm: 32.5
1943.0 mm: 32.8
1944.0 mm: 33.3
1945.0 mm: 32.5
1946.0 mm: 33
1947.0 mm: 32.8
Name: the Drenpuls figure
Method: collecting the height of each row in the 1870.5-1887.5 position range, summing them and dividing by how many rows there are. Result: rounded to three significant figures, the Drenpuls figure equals 27.4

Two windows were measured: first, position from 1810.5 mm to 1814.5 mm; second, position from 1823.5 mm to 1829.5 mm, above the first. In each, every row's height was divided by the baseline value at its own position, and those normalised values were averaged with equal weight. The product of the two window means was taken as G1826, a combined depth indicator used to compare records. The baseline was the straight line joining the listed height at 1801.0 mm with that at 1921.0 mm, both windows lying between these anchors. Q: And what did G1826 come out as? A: 0.96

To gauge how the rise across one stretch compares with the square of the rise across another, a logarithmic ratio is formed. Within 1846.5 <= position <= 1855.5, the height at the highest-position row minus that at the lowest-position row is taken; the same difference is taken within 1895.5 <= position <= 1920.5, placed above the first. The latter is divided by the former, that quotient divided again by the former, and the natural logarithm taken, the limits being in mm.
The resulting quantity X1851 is -4.8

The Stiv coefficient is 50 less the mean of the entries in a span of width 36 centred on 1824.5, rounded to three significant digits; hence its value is 23.6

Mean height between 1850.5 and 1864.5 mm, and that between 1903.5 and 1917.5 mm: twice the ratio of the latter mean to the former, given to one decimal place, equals 2.4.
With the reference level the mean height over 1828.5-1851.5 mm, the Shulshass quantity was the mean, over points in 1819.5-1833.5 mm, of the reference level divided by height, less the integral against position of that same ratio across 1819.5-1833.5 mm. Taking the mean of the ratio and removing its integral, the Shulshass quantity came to -10.3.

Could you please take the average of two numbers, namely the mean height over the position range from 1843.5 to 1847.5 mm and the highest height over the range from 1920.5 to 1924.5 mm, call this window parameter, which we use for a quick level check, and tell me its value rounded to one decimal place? 23.7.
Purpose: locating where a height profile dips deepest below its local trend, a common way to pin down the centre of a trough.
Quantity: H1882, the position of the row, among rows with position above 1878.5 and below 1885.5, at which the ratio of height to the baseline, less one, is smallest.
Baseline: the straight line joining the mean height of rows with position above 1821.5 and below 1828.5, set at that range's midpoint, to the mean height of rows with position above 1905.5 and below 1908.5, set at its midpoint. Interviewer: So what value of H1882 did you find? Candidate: 1881.0 mm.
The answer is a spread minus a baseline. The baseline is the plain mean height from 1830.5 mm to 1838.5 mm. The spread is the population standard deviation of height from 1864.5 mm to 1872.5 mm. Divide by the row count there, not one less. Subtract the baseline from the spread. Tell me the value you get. -26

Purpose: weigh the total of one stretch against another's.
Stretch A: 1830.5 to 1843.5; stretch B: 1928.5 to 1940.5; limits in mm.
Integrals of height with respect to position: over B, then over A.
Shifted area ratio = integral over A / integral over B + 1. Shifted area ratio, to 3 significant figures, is 1.80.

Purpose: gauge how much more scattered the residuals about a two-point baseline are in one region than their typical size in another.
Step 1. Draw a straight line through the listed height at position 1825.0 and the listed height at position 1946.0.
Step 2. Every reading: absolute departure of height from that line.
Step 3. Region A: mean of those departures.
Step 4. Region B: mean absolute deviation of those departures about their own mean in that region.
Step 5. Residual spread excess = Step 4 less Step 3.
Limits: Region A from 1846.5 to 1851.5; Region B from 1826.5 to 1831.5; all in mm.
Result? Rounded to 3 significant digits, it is -12.2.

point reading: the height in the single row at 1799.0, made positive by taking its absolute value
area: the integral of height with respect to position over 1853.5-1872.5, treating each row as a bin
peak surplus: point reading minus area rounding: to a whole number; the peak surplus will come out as -501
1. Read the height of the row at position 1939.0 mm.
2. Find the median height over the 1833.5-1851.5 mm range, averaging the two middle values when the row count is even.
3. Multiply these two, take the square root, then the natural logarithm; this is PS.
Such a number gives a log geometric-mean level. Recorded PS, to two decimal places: 3.21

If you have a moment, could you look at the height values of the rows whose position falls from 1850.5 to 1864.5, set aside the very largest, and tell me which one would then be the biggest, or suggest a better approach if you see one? 28.5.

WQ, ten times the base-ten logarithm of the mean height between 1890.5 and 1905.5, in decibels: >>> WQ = 14.9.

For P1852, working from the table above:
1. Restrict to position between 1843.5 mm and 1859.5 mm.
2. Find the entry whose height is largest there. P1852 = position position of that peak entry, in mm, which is 1859.0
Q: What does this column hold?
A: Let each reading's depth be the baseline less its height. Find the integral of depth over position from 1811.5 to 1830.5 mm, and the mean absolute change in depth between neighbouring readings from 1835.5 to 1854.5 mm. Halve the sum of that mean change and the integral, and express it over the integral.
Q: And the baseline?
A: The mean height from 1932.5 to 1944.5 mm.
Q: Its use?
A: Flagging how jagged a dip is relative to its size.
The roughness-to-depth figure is 0.5056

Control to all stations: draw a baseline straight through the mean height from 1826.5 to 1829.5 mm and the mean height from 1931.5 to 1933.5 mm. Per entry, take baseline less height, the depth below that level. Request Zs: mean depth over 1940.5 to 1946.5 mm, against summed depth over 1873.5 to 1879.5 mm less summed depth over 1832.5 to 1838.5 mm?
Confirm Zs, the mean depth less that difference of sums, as -3.9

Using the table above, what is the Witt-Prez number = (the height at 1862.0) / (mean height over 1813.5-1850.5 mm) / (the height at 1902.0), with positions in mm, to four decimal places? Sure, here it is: 0.0371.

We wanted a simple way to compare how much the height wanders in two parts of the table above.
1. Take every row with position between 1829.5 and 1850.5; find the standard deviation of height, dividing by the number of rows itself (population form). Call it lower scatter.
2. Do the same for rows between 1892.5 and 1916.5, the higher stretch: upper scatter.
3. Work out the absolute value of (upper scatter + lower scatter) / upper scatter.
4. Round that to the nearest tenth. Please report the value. 11.2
